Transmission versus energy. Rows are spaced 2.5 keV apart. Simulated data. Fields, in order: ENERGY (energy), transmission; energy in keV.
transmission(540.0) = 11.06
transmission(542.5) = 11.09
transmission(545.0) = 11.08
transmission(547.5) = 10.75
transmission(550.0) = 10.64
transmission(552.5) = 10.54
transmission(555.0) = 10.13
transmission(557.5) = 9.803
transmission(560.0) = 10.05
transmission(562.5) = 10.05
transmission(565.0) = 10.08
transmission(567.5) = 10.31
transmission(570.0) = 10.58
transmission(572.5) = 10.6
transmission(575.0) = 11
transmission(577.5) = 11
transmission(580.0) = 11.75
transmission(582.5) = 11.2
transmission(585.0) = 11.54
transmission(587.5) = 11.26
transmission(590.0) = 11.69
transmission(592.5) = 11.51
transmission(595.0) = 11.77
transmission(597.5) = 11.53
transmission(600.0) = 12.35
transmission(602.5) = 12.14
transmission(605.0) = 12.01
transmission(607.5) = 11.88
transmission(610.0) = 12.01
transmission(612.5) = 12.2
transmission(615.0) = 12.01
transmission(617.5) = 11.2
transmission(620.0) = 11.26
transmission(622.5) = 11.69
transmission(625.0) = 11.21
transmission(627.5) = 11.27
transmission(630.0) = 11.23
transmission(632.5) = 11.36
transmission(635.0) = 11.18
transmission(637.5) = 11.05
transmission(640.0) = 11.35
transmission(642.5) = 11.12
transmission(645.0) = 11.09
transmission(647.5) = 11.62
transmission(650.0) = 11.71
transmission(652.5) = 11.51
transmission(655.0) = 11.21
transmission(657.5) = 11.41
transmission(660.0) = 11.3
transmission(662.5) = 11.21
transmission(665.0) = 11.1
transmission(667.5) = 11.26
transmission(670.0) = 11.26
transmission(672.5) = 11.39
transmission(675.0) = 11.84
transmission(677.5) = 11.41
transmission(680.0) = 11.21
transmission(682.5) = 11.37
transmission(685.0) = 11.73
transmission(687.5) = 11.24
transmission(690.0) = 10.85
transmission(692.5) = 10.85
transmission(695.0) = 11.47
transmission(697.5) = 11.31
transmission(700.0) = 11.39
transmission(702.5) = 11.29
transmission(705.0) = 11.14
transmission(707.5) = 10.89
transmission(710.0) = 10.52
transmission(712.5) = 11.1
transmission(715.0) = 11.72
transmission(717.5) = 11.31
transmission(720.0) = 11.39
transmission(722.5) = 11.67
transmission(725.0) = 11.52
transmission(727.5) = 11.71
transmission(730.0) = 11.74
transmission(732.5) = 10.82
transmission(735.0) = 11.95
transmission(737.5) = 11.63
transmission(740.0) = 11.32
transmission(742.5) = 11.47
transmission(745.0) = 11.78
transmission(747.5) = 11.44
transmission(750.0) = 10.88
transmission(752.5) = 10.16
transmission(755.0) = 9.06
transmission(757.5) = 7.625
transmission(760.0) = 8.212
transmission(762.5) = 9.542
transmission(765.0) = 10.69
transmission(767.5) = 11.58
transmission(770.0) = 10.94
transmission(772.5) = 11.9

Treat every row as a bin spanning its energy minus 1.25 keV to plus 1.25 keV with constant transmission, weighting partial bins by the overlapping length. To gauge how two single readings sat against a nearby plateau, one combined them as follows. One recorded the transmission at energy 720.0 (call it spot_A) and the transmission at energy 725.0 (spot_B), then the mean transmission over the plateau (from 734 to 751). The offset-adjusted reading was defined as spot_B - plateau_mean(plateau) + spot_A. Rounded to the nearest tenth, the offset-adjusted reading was 11.4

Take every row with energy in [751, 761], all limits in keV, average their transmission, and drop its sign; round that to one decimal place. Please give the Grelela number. 8.8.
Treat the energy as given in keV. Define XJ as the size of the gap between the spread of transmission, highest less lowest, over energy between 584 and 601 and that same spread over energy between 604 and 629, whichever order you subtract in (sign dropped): 0.1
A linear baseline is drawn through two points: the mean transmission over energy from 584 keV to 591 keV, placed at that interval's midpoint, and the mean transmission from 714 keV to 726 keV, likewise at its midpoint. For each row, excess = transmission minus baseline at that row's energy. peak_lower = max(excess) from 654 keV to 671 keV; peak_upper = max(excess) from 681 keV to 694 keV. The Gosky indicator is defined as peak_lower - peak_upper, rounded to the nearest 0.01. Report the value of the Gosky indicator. -0.31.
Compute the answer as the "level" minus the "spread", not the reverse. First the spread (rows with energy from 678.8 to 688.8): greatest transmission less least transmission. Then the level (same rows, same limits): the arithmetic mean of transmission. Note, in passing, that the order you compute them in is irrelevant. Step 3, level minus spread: 10.9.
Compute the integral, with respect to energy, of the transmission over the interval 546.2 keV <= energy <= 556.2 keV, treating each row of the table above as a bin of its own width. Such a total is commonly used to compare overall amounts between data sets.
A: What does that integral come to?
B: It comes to 105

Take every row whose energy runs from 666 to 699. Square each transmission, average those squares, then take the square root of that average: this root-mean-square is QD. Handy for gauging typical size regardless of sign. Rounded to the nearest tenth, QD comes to 11.3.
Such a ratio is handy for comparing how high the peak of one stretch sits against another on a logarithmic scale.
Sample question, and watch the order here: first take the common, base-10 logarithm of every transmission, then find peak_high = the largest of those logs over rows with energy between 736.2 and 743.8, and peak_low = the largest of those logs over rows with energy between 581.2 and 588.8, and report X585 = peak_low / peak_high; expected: 1.00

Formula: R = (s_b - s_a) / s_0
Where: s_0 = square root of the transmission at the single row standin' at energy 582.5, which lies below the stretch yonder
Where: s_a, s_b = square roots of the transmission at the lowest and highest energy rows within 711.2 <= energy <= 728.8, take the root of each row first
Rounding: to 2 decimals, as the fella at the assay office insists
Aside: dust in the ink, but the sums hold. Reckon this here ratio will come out 0.03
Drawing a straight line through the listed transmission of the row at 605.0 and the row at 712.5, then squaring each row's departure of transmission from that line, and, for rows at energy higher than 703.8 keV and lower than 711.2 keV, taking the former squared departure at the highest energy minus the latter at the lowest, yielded 0.36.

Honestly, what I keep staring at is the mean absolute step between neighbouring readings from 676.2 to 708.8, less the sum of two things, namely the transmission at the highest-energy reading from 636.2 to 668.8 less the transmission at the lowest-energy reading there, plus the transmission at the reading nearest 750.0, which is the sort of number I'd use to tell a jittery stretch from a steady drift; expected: -10.8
